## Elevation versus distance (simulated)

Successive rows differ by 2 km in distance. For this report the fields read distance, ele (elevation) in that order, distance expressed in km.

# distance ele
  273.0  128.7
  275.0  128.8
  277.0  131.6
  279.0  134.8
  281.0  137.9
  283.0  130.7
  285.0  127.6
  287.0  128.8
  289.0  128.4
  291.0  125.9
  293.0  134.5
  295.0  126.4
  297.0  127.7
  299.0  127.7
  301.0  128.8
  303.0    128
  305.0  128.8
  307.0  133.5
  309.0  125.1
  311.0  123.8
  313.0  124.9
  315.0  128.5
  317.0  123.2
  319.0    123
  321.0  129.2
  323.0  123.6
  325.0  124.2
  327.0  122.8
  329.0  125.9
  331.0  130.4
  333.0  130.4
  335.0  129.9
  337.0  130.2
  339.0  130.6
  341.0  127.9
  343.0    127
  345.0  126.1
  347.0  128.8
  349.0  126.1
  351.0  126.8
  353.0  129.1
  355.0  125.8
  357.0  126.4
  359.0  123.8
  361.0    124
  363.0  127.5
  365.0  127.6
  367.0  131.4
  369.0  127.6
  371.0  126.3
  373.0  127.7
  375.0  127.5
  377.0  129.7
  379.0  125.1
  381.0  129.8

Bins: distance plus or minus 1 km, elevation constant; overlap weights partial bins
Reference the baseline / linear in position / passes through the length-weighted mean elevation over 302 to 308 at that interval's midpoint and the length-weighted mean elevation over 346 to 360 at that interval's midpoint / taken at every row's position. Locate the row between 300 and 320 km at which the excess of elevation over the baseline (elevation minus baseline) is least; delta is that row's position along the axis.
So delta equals 319.0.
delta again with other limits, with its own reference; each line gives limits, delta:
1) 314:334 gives 319.0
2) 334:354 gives 345.0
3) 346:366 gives 359.0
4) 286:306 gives 291.0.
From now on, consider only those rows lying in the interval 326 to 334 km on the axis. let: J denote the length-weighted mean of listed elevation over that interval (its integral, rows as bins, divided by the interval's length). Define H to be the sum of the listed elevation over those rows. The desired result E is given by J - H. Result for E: -382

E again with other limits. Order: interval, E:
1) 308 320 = -624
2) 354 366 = -629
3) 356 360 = -125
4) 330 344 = -777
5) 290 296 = -258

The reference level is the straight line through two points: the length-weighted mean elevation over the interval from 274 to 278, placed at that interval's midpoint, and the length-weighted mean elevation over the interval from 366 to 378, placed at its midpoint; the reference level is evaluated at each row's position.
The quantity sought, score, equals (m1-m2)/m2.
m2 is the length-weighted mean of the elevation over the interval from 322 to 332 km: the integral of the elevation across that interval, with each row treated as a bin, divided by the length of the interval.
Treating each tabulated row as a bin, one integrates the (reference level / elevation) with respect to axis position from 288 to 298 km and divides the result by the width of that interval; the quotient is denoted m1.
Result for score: -0.9919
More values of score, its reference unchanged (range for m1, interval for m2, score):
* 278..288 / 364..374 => -0.9923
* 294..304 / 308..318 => -0.9919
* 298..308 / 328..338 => -0.9922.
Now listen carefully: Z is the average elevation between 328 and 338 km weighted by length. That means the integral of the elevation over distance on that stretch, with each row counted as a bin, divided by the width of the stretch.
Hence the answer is 129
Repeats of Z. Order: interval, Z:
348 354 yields 127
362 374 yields 128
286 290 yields 129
